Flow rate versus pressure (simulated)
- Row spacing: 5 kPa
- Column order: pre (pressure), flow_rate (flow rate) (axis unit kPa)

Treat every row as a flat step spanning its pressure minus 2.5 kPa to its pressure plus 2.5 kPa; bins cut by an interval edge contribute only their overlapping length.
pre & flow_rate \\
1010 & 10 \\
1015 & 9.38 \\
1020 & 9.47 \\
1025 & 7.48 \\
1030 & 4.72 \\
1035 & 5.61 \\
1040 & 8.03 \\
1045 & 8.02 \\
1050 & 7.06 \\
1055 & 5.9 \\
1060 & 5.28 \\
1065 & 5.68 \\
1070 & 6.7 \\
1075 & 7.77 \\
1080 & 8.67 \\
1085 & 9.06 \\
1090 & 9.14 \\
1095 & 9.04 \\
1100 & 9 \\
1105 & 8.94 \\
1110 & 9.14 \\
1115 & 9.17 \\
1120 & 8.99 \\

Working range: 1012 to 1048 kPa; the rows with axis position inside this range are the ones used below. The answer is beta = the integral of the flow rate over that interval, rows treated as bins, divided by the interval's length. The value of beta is 7.6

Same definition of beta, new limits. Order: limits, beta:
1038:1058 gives 7.2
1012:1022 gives 9.5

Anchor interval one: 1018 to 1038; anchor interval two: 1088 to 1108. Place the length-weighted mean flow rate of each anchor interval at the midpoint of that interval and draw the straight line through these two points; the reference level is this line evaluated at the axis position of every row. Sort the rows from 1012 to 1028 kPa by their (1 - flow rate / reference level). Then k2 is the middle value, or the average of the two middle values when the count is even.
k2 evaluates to -0.45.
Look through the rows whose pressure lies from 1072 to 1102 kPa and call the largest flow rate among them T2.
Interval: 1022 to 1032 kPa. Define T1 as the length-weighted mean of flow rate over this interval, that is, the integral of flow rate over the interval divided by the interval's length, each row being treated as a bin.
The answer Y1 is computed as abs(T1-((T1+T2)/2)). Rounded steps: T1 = 6.3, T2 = 9.14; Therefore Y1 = 1.4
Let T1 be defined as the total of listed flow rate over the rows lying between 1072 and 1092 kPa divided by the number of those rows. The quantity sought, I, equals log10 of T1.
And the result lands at 0.94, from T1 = 8.7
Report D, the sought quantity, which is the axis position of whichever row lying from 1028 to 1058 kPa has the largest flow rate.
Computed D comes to 1040 kPa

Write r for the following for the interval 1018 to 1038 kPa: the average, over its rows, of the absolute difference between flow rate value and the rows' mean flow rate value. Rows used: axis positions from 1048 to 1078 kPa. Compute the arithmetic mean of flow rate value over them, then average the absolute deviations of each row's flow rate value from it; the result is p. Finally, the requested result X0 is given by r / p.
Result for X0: 2.1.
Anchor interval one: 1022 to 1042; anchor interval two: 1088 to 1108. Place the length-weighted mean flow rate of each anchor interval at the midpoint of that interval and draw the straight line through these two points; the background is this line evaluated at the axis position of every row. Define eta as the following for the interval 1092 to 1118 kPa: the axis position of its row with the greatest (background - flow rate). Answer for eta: 1115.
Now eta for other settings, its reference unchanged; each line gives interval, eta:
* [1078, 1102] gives 1100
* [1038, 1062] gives 1060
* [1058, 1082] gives 1060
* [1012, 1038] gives 1030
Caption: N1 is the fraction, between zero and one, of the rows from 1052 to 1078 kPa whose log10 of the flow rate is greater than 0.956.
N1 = 0.00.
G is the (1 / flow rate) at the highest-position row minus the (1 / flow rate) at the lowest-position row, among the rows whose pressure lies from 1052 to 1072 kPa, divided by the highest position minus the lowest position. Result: -0.0013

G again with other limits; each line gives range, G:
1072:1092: -0.0013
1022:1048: -0.0005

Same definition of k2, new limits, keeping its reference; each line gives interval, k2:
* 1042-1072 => 0.20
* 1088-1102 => -0.01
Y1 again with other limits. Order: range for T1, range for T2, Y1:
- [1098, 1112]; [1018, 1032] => 0.2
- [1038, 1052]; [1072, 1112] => 0.7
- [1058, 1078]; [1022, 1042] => 0.8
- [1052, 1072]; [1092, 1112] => 1.6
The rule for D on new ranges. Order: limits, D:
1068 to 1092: 1090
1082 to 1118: 1115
